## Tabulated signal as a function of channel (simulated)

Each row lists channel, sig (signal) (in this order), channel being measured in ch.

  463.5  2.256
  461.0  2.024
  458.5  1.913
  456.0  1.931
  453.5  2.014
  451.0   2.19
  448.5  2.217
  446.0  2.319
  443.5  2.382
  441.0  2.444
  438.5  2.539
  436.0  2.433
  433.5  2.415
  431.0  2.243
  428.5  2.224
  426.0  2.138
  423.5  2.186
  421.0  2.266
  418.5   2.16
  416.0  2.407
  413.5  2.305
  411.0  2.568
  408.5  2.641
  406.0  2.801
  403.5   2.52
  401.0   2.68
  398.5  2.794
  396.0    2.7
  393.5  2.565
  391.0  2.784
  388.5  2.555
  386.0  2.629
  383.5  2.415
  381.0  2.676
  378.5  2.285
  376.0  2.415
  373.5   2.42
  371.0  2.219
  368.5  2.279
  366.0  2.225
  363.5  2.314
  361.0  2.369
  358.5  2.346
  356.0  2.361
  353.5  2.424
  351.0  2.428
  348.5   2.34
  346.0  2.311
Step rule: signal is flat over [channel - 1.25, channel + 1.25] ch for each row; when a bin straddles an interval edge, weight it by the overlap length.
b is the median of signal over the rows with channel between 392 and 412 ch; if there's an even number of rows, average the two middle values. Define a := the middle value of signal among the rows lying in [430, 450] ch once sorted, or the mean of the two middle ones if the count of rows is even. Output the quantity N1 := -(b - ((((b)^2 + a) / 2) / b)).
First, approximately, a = 2.40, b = 2.66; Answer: -0.88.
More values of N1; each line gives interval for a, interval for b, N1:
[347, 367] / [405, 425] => -0.68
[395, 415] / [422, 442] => -0.59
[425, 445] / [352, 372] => -0.65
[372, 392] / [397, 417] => -0.82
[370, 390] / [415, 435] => -0.58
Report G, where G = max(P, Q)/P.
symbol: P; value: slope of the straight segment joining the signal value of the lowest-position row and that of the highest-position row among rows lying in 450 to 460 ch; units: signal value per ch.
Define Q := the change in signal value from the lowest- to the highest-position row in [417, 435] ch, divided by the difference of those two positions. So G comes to -0.5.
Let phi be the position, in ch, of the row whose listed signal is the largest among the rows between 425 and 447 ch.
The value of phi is 438.5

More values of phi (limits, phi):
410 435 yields 411.0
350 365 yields 351.0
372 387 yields 381.0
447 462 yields 448.5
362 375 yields 373.5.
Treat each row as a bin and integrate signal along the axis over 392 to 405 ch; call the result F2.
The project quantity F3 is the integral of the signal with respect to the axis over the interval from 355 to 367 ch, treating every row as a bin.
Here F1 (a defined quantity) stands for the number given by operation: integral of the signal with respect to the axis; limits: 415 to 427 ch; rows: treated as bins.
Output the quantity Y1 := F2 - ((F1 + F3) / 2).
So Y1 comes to 7.2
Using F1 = 26.8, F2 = 34.5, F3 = 27.9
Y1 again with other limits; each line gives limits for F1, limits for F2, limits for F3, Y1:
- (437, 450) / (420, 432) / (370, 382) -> -3.3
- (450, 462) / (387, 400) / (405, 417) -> 7.5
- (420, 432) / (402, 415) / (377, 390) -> 3.8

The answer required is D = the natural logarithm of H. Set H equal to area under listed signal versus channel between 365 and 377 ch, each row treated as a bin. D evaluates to 3.32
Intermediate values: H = 27.7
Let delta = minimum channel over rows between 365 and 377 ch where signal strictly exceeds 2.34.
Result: 373.5 ch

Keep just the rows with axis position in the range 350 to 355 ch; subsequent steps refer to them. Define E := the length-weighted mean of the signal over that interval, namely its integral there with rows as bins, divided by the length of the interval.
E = 2.42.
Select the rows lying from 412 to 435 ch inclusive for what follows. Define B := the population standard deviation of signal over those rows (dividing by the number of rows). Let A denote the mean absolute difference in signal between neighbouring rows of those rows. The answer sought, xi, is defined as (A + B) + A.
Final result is 0.3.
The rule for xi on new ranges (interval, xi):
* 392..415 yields 0.5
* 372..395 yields 0.5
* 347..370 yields 0.2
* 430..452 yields 0.3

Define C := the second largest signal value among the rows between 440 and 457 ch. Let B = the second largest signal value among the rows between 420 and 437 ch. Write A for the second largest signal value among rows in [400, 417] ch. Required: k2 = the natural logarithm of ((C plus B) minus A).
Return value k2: 0.75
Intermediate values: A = 2.68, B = 2.415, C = 2.382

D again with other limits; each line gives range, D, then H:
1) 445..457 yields 3.24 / 25.6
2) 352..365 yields 3.42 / 30.7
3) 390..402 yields 3.48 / 32.4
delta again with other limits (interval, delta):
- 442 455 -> 443.5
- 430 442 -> 433.5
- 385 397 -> 386.0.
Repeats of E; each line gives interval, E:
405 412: 2.67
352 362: 2.38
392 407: 2.68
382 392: 2.59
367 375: 2.31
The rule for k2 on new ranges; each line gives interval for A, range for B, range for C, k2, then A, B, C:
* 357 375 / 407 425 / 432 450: 0.97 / 2.369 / 2.568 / 2.444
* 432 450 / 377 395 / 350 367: 0.98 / 2.444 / 2.676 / 2.424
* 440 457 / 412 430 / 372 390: 0.94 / 2.382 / 2.305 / 2.629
